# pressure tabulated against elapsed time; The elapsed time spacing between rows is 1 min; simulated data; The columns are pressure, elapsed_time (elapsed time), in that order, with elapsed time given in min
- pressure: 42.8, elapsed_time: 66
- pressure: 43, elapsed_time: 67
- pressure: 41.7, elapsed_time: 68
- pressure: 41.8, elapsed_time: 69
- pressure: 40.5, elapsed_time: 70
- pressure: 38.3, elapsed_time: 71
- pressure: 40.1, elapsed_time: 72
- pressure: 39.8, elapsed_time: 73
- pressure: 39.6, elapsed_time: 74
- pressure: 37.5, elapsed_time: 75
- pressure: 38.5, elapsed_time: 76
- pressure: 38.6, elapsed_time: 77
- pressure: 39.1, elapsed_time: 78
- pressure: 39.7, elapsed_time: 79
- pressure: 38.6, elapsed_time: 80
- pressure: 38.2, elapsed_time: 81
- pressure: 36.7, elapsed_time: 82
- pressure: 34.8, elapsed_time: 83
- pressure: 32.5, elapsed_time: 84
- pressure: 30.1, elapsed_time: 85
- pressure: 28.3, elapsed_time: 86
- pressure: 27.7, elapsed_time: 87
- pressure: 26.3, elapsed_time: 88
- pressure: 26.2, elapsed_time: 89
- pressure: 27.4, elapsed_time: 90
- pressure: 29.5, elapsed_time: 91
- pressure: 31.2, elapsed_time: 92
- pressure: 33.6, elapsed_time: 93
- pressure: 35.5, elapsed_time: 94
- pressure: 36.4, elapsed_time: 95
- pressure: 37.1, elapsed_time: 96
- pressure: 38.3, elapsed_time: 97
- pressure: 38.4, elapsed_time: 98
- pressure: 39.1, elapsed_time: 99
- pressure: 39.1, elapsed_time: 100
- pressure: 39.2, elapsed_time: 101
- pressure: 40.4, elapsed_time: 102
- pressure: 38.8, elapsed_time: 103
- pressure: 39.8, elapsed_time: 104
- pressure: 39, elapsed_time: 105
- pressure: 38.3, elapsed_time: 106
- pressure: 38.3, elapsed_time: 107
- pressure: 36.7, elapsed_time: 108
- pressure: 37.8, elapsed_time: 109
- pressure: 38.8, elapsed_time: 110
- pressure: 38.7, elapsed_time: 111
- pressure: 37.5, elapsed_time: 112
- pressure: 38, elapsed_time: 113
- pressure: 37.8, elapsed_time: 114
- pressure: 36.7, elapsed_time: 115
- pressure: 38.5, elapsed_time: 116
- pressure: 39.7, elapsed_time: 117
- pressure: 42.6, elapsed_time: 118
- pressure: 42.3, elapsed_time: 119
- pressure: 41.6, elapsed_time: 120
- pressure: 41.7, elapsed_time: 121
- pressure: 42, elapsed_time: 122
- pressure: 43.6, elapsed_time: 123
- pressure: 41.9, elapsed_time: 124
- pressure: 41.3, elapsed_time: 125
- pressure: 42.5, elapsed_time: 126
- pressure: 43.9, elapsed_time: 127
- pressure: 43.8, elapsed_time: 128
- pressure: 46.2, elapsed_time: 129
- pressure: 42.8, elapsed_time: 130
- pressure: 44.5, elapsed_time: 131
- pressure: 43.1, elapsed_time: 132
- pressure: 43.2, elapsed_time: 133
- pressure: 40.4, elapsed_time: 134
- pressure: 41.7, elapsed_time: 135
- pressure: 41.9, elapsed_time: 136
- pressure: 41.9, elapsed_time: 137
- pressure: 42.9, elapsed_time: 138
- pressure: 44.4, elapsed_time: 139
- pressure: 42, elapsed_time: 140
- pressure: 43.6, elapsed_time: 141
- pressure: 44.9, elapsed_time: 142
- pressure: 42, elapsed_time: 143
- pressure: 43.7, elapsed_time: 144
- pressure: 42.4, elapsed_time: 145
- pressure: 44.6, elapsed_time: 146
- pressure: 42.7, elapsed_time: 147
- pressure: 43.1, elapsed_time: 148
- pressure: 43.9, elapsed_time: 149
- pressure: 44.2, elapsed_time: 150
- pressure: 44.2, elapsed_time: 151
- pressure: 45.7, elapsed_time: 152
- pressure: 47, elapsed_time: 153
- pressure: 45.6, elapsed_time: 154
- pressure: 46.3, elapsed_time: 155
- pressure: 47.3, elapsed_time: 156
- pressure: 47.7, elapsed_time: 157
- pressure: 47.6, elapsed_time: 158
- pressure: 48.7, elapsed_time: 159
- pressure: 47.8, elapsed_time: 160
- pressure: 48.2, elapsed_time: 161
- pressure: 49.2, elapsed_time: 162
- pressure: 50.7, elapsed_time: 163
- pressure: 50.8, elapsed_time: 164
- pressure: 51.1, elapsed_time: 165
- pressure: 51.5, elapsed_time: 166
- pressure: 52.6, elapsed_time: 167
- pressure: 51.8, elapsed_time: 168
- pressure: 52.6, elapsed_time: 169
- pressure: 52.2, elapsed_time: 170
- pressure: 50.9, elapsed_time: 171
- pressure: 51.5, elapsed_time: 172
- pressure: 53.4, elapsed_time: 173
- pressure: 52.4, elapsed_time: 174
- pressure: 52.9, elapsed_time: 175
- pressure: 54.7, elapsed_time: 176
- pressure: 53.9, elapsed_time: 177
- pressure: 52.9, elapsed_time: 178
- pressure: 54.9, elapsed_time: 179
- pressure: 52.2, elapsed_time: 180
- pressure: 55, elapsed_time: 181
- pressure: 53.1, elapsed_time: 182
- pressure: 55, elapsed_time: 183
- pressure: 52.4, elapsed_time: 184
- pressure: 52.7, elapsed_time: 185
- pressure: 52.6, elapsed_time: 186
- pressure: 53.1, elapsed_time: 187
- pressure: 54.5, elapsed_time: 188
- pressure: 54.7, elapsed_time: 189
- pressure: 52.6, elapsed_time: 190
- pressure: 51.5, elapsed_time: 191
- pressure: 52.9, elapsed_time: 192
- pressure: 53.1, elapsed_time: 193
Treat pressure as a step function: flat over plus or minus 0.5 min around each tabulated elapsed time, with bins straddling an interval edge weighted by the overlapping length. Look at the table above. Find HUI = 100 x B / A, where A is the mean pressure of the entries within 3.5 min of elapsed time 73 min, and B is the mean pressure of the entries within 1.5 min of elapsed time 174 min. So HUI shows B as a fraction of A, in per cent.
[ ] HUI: 135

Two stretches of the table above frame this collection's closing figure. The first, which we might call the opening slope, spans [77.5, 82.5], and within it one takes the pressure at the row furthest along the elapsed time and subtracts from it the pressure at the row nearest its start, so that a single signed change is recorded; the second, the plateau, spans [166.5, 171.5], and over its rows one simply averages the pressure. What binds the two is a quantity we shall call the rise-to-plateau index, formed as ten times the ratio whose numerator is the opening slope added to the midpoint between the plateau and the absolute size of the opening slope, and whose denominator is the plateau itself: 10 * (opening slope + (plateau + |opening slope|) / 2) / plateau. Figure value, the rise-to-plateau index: 4.8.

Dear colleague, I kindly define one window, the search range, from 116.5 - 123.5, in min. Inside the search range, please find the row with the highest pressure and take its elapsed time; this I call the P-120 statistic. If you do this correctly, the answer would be 123 min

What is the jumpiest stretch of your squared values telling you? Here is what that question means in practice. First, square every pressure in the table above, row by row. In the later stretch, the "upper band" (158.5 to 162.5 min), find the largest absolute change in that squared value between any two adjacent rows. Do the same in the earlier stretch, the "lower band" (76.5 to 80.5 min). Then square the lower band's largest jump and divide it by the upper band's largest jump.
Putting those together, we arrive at 76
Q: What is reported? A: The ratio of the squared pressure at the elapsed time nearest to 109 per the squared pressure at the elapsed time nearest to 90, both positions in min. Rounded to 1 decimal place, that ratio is 1.9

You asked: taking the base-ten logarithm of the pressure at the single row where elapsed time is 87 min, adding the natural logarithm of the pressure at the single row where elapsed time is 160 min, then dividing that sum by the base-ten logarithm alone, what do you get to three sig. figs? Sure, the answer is 3.68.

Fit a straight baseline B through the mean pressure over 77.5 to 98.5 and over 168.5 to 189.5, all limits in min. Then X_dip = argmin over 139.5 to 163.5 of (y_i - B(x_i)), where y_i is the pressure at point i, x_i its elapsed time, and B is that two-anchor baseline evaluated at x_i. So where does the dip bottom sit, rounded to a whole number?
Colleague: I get 147 min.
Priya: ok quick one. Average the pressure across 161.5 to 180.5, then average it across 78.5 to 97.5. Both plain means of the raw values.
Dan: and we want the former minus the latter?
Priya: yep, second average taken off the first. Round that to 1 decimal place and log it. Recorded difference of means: 19.2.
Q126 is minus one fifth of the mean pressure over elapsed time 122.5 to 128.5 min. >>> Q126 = -8.6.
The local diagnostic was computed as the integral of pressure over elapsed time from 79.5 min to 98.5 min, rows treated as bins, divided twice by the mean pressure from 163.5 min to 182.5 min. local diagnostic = 0.23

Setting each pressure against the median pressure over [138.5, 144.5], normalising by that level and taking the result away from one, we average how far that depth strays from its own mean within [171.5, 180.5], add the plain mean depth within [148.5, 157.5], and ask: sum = -0.028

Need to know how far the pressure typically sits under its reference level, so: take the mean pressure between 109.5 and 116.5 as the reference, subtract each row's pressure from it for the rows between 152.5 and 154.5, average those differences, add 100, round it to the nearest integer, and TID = 92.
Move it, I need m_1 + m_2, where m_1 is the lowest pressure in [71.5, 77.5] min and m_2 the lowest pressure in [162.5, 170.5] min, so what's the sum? 88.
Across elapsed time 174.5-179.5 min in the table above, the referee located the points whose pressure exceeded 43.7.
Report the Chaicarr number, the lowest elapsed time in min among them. 175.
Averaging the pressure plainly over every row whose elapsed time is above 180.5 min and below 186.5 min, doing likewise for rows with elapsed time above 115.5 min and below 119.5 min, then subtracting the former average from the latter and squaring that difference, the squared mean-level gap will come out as 161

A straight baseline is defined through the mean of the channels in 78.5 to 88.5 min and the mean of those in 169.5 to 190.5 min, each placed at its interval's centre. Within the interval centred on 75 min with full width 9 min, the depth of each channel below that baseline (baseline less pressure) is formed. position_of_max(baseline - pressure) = 75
